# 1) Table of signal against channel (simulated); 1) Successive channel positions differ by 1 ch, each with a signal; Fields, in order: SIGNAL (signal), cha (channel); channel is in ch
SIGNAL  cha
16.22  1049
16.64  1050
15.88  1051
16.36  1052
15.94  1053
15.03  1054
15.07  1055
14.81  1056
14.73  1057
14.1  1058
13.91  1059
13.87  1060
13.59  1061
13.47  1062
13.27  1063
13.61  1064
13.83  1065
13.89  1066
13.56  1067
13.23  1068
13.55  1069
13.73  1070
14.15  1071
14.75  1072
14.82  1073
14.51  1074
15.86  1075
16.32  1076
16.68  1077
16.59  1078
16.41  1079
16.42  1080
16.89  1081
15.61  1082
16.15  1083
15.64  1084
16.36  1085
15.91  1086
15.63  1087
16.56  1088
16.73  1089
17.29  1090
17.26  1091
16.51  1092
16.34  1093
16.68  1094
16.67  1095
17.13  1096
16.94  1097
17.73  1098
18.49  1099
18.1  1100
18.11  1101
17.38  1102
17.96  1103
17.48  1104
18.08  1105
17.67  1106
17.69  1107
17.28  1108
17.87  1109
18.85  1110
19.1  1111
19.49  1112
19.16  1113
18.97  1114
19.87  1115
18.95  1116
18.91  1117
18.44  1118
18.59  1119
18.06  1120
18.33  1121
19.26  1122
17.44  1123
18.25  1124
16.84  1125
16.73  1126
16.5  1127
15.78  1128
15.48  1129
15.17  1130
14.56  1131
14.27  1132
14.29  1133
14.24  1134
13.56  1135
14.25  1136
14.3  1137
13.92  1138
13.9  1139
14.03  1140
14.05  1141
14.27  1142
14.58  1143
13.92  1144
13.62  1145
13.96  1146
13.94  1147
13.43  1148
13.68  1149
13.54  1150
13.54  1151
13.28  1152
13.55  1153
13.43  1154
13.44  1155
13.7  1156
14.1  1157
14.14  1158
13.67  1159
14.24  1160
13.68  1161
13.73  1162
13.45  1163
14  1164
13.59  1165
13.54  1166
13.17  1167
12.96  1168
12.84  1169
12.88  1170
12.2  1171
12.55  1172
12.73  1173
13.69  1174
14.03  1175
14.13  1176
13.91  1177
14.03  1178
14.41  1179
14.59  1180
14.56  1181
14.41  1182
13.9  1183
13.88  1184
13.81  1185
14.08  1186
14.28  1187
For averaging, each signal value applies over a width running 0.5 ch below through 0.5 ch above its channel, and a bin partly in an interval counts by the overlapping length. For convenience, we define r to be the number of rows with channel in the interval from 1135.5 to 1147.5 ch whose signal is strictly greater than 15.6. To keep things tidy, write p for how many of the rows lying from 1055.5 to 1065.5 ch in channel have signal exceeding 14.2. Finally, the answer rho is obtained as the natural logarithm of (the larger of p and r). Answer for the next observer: 0.7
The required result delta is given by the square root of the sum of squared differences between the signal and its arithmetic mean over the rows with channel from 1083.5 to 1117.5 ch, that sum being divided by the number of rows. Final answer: 1.1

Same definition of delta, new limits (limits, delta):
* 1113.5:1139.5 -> 2.0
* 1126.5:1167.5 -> 0.7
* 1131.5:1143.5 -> 0.3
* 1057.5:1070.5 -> 0.2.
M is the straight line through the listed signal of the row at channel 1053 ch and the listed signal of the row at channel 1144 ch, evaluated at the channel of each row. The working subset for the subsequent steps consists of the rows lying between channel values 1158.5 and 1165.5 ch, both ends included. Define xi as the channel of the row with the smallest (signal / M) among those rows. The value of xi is 1163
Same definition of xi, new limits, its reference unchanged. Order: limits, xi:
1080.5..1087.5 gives 1082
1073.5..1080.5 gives 1074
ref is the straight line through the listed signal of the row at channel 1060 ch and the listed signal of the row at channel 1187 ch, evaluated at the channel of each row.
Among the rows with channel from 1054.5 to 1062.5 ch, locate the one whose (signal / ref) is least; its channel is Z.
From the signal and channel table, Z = 1062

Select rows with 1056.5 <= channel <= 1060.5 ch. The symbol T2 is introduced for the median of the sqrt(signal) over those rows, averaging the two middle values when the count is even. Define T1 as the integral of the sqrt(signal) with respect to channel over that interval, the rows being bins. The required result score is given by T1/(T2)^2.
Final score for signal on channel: 1.07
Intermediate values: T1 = 15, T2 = 3.7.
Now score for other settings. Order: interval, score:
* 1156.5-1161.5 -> 1.33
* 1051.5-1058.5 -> 1.81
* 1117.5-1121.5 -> 0.93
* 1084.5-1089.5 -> 1.23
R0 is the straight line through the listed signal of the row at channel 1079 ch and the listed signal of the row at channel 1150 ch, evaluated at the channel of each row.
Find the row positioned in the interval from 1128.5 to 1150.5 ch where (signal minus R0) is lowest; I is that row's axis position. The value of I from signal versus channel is 1135 ch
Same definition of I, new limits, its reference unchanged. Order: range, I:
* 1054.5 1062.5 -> 1062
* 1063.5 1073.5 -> 1068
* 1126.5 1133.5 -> 1132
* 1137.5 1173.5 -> 1171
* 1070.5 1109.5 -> 1071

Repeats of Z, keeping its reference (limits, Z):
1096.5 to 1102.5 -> 1097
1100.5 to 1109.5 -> 1108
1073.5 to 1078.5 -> 1074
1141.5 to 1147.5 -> 1145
